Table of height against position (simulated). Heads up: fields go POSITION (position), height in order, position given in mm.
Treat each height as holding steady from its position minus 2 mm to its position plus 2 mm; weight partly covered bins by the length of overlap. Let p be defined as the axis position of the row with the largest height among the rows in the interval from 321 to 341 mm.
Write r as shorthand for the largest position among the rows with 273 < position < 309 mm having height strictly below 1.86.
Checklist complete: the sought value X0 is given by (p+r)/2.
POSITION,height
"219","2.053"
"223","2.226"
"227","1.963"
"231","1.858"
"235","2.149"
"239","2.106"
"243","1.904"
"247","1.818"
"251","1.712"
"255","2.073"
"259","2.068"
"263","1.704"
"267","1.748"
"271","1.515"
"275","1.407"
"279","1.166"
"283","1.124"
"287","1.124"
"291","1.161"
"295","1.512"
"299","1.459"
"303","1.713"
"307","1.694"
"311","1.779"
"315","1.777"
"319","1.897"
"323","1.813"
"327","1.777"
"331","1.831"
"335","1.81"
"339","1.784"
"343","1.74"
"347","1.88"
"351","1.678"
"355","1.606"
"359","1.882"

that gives 319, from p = 331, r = 307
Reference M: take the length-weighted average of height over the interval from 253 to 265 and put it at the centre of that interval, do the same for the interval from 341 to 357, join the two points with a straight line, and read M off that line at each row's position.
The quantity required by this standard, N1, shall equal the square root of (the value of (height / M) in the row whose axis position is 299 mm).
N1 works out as 0.89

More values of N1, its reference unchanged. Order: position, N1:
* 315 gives 0.99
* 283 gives 0.77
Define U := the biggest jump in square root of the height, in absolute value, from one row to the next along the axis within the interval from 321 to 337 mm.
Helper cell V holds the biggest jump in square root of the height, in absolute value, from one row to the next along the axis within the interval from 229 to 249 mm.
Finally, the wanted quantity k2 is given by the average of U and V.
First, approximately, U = 0.02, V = 0.10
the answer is 0.061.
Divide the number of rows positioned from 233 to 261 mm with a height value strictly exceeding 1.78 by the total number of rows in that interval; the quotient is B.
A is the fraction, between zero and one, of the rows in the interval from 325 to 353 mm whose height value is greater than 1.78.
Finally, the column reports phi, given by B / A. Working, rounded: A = 0.57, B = 0.86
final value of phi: 1.5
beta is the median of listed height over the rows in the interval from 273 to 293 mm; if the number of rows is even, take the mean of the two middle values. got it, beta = 1.16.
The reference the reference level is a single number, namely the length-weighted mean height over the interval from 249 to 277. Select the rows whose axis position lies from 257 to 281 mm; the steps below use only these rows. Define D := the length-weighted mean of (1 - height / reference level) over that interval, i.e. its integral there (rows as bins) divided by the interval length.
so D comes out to 0.08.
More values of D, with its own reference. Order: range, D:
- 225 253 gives -0.10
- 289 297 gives 0.23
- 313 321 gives -0.05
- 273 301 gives 0.27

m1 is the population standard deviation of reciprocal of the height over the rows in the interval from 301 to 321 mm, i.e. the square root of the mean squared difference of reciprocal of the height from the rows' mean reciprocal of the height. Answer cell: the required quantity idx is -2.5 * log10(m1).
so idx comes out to 4.1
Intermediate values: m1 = 0.022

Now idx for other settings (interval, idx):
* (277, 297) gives 2.7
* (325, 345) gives 5.0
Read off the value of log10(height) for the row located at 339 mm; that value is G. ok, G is 0.25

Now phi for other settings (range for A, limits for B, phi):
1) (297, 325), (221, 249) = 3.5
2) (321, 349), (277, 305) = 0.0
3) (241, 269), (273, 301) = 0.0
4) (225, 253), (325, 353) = 0.7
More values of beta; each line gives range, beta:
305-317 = 1.78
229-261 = 1.99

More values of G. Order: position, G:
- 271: 0.18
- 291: 0.06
